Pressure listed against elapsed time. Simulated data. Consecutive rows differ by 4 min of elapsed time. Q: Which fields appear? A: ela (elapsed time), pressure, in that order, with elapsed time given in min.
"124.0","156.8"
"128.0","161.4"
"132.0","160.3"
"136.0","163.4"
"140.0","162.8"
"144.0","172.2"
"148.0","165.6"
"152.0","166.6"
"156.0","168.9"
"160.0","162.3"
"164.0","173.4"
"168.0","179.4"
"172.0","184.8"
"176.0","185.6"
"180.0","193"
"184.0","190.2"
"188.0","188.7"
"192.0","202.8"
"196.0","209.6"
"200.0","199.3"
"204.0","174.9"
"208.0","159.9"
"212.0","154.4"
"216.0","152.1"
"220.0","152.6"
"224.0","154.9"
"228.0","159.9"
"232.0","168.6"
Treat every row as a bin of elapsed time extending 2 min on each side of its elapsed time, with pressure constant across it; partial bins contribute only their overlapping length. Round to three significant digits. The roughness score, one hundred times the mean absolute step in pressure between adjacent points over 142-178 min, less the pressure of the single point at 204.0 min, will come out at 323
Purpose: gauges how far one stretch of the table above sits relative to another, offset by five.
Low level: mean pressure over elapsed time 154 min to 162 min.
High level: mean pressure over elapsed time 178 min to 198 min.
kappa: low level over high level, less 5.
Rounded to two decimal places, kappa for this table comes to -4.16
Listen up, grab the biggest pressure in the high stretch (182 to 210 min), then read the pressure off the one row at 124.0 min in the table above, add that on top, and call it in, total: 366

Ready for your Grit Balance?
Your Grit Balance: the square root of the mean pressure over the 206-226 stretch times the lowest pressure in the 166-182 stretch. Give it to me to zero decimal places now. 167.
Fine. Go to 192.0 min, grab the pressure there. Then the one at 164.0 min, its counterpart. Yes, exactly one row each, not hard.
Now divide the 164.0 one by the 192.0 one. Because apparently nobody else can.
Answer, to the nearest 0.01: 0.86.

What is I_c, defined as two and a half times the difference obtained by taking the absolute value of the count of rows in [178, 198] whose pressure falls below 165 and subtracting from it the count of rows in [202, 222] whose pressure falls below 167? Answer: -10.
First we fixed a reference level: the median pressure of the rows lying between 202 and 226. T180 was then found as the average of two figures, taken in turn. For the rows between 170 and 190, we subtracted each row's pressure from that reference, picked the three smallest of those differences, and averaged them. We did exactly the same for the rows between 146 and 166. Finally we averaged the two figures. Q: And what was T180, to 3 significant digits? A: -25.5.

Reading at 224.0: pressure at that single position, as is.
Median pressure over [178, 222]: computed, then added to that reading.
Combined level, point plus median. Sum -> 344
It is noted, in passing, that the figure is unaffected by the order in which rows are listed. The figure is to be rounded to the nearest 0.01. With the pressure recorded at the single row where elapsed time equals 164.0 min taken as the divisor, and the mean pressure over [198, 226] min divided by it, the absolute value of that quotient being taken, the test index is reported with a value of 0.95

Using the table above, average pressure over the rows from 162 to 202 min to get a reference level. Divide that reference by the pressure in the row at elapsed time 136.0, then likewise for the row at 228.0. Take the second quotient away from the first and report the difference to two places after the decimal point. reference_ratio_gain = -0.03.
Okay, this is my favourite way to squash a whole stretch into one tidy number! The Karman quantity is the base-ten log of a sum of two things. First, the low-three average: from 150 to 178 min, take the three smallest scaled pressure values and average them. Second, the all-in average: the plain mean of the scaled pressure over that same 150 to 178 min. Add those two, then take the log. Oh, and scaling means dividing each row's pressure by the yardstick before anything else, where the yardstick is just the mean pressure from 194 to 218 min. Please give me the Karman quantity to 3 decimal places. 0.289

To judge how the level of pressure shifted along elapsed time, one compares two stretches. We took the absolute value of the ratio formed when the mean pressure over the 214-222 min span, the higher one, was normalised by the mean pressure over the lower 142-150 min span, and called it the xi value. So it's 0.90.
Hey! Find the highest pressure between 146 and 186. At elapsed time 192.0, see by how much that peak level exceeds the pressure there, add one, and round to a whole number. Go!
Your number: -9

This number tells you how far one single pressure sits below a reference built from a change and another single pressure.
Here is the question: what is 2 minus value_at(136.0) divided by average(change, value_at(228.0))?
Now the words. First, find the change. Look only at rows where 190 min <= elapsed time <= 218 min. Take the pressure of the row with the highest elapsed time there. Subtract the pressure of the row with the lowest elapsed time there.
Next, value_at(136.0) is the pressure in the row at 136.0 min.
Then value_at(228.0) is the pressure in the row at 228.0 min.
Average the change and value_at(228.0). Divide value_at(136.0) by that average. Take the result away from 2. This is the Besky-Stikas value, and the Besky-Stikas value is -1.0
